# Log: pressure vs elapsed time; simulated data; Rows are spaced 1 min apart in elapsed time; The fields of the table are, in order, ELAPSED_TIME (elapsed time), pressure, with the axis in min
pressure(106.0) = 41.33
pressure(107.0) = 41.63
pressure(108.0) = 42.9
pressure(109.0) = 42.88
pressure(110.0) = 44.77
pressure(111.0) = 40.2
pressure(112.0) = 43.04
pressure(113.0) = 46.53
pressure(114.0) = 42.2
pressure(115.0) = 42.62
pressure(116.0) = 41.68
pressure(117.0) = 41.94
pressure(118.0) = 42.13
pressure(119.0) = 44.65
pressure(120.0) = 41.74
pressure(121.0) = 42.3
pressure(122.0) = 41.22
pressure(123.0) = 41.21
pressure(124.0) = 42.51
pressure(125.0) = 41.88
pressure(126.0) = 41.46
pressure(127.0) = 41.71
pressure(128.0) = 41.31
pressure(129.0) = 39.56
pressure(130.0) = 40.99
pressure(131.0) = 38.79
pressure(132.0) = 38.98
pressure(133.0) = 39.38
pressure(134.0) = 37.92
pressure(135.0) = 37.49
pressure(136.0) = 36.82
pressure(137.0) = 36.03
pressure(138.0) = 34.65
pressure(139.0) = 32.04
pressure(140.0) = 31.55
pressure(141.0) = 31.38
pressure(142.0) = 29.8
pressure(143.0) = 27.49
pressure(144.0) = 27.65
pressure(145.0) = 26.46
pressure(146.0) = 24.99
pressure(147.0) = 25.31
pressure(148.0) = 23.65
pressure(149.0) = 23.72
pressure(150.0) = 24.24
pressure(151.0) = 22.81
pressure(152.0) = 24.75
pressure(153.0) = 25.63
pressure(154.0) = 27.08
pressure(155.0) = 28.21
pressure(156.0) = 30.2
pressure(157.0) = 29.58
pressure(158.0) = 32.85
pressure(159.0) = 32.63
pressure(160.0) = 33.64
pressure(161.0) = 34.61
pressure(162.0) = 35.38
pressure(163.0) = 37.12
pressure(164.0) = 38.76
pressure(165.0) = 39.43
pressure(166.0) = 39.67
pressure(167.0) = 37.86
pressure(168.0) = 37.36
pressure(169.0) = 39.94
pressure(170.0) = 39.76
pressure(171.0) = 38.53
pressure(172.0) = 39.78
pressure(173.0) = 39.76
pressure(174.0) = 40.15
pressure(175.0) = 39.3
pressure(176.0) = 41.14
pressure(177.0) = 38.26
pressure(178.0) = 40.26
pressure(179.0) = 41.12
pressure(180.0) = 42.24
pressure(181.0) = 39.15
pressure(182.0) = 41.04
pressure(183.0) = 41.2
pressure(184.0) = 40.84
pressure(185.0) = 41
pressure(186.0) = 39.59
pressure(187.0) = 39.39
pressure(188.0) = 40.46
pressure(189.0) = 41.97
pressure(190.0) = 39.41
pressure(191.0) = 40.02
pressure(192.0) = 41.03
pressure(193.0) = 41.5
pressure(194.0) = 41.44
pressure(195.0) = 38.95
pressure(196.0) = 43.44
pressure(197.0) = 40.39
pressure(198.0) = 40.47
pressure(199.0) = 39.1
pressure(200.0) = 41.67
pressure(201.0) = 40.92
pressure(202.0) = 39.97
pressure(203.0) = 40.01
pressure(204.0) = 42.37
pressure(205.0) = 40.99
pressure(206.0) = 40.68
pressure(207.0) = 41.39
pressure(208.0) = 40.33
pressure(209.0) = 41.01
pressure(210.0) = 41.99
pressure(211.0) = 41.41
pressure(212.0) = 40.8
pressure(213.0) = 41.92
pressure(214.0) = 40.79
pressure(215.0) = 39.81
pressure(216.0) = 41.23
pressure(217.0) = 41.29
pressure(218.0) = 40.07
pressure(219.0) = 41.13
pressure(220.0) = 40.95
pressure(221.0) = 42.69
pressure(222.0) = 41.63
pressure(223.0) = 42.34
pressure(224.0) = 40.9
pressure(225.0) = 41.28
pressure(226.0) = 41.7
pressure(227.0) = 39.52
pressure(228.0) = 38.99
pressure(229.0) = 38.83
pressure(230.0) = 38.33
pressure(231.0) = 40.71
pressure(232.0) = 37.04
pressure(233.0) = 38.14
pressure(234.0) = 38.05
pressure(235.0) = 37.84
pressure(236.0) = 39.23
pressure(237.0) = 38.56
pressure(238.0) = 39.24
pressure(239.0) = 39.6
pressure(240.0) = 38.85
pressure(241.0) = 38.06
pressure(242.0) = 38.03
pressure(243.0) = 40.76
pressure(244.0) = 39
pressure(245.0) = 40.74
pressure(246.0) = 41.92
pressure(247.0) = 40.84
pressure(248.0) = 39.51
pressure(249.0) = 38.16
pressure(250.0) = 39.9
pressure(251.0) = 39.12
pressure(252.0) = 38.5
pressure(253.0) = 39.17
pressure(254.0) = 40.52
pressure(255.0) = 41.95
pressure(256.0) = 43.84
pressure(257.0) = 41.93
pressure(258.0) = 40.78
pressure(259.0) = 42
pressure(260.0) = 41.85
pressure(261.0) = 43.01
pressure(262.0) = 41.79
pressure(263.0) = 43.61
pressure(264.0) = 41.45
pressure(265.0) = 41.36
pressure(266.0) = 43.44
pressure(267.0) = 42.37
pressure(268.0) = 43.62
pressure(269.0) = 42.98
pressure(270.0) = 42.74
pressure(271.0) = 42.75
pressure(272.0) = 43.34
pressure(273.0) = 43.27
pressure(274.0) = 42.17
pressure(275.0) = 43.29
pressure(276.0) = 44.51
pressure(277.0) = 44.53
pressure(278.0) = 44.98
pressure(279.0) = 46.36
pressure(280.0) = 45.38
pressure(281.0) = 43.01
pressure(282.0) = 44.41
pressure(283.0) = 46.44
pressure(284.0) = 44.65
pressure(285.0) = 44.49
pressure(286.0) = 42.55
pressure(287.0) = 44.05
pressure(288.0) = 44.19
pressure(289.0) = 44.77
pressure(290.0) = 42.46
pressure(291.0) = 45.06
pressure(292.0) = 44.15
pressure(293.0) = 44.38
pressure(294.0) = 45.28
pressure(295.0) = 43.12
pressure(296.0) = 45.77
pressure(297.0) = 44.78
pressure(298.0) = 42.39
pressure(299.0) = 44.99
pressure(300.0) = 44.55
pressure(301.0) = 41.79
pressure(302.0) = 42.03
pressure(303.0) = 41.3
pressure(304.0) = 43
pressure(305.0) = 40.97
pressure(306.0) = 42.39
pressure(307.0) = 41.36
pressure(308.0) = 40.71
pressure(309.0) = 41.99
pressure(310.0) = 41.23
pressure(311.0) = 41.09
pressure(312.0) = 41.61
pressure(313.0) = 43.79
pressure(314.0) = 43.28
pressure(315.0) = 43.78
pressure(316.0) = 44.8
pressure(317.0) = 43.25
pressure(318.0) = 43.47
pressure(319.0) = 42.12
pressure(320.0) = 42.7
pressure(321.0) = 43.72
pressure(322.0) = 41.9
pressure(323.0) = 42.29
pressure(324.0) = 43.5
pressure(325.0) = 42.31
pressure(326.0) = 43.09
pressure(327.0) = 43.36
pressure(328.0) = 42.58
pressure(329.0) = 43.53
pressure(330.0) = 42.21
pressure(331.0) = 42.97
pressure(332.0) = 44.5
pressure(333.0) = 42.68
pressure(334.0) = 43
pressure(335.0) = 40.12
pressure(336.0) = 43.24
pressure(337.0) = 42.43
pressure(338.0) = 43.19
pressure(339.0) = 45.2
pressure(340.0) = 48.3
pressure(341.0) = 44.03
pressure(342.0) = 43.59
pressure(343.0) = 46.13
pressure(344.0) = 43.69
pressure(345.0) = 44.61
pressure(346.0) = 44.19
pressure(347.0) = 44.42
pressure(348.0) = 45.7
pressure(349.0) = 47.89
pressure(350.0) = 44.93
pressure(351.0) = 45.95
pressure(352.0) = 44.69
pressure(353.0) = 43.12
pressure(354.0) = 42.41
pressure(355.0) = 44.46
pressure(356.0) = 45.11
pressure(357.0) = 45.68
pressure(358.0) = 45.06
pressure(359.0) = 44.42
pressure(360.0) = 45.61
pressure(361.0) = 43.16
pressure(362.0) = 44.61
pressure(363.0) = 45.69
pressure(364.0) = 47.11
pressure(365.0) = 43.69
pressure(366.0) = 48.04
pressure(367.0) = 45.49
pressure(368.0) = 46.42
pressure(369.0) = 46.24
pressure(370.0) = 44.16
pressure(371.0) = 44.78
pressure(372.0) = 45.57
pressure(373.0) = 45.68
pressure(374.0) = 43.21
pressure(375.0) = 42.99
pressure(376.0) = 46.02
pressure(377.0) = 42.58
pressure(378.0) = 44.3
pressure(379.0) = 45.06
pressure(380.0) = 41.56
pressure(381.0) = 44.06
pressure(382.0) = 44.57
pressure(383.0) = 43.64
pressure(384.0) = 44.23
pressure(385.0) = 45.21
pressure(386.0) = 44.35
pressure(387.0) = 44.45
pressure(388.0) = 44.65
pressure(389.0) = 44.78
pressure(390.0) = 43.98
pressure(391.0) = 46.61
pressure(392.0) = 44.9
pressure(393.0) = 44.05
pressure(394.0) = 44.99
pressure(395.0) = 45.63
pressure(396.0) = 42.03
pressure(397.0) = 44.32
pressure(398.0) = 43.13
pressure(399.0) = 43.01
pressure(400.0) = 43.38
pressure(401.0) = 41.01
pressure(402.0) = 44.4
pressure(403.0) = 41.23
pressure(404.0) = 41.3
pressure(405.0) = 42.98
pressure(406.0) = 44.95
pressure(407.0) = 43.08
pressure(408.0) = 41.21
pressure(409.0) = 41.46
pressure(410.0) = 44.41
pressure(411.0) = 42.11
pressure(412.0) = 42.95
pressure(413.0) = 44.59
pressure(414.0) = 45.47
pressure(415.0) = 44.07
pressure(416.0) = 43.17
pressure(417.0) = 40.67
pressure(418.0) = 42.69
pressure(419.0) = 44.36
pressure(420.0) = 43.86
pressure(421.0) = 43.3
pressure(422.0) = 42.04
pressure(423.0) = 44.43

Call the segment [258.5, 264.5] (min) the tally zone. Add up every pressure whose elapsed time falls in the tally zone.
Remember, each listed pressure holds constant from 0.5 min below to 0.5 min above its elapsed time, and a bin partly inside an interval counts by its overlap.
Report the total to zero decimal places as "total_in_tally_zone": 254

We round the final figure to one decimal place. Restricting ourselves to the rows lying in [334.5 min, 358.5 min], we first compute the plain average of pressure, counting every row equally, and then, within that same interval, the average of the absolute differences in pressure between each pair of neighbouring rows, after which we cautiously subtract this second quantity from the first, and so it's 42.9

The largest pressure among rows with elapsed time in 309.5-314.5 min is 43.79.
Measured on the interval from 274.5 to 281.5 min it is 46.36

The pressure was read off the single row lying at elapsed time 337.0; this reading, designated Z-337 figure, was 42.43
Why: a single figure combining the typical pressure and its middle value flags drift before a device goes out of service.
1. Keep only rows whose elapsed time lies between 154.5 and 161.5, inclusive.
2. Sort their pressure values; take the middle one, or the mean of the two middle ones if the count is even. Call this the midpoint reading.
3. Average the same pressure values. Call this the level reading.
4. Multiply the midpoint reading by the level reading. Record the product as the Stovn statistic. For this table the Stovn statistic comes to 1034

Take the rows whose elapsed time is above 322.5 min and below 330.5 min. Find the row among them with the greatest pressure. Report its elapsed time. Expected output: 329.0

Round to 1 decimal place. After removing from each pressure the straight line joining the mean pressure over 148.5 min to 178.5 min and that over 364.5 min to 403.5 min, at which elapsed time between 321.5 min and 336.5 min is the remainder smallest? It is 335.0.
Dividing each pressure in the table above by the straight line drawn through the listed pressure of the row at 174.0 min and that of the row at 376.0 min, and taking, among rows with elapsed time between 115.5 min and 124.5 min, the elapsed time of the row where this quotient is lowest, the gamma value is 123.0 min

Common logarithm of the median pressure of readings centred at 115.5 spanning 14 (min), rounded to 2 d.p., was 1.63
